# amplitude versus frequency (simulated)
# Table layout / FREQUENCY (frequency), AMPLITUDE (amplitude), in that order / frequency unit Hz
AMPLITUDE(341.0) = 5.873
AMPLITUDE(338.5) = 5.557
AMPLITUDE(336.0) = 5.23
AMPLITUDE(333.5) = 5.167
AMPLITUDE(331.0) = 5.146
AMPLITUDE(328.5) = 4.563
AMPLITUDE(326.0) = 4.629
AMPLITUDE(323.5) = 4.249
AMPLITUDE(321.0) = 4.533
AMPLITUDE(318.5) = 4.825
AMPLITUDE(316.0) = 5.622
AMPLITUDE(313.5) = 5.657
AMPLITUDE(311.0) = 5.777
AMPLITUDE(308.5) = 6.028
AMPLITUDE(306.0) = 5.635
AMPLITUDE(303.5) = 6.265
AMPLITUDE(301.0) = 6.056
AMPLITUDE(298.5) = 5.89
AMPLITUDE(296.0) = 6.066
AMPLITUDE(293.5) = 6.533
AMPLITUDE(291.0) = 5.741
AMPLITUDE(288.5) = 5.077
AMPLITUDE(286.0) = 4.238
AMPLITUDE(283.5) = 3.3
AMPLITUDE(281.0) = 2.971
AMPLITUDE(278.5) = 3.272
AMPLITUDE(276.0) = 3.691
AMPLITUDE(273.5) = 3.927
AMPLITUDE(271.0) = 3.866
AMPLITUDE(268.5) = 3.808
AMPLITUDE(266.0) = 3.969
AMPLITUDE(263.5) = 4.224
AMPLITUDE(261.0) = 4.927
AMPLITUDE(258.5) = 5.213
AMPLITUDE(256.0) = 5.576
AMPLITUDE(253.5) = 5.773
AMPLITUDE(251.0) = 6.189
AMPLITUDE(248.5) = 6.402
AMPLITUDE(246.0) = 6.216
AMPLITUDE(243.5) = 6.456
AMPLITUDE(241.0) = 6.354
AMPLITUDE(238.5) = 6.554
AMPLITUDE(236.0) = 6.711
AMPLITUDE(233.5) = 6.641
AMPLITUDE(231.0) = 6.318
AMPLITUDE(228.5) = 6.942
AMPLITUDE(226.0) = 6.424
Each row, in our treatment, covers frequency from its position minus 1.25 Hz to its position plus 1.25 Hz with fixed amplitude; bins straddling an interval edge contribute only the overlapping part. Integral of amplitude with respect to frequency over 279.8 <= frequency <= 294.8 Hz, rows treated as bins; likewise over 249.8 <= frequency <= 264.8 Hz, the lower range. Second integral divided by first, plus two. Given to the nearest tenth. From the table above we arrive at 3.1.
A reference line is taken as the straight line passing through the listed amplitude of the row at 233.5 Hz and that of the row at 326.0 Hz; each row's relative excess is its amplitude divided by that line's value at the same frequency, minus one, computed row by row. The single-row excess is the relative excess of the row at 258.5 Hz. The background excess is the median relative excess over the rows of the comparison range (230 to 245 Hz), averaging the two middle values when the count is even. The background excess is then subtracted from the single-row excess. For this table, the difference -0.1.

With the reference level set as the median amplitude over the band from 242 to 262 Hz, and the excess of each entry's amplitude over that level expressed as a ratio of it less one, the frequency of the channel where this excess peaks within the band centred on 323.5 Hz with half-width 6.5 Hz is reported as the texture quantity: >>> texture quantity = 318.5 Hz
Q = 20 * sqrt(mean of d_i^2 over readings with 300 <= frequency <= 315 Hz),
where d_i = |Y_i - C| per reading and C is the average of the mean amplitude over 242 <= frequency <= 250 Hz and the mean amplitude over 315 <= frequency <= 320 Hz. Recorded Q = 5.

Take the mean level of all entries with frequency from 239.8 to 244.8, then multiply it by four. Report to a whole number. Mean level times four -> 26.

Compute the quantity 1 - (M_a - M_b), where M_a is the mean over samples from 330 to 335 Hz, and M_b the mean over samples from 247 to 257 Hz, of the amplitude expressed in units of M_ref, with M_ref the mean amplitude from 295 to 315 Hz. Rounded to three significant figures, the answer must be 1.14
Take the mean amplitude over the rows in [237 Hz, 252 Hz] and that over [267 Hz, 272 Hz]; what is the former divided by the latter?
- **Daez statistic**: 1.66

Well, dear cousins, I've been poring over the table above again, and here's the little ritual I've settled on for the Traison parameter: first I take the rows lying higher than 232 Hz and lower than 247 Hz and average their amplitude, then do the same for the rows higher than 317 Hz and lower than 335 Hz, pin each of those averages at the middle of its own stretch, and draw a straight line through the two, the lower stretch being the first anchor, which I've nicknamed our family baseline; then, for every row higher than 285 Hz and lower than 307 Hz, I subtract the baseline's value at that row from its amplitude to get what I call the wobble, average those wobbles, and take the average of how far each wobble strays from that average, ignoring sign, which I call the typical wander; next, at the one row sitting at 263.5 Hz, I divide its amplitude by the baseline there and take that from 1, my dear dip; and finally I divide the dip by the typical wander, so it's 0.52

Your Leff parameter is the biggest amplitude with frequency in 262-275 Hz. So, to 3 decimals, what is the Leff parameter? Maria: 4.224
